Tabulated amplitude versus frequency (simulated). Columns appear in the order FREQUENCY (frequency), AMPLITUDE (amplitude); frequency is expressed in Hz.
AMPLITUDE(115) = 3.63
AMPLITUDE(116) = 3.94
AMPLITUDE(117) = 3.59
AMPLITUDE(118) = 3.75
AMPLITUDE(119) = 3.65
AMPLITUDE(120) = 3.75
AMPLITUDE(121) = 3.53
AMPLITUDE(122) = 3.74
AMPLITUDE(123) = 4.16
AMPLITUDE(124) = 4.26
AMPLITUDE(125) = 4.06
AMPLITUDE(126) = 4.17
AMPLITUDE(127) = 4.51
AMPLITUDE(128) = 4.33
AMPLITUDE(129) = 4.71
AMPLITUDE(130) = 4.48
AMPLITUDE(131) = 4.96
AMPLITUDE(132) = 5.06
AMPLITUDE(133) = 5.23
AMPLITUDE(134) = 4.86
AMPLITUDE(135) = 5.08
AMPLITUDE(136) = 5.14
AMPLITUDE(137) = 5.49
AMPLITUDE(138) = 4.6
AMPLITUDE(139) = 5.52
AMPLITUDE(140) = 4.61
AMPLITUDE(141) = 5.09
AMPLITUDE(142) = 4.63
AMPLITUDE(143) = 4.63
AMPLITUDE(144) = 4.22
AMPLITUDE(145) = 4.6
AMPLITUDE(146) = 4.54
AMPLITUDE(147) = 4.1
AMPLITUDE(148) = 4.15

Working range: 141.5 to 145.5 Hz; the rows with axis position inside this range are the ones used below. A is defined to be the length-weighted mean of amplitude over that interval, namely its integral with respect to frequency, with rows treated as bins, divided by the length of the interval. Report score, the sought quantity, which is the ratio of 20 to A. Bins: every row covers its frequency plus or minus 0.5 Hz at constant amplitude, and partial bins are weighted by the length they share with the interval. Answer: 4.4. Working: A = 4.5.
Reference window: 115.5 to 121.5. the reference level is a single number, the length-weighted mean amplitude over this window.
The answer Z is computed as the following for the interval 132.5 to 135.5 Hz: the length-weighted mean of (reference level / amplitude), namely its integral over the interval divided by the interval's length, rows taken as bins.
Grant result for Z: 0.73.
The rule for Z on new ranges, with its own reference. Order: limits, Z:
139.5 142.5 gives 0.78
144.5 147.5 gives 0.84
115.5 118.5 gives 0.99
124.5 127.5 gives 0.87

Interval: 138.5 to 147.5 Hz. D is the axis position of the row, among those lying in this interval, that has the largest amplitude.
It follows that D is 139 Hz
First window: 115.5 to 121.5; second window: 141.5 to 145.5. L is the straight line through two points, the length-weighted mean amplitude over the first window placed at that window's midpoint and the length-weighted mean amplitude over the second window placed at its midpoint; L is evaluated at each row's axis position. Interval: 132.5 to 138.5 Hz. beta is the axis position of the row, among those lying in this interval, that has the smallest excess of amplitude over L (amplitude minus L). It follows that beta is 138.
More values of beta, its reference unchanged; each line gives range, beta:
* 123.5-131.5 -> 125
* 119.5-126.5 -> 121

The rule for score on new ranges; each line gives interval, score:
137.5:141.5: 4.0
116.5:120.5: 5.4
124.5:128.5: 4.7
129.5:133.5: 4.1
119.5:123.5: 5.3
